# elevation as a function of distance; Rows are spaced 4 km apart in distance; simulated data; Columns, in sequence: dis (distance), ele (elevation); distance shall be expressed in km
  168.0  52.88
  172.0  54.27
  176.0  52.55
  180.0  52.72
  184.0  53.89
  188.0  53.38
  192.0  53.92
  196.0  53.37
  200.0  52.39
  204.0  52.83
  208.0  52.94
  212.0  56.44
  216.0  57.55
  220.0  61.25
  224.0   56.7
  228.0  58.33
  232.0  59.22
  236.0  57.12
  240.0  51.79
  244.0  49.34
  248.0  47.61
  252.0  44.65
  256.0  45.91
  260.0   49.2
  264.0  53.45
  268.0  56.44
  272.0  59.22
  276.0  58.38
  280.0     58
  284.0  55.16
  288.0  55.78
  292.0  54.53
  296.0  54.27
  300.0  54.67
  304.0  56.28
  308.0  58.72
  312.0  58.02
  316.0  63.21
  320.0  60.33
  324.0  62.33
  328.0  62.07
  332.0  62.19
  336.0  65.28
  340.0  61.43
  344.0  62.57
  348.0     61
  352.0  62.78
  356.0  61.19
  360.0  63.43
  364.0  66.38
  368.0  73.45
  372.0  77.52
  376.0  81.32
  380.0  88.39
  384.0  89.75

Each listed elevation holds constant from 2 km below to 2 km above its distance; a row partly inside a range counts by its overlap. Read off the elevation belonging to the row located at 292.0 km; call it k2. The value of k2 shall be 54.53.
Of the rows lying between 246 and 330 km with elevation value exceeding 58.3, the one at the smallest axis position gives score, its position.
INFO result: 272.0 km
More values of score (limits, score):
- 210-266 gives 220.0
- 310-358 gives 316.0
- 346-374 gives 348.0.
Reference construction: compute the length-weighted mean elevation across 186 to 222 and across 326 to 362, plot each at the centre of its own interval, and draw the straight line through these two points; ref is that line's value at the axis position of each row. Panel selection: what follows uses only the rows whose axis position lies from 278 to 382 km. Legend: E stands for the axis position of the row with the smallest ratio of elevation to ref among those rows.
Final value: 296.0 km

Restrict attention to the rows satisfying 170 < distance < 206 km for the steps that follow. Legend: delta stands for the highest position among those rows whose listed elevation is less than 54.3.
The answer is 204.0 km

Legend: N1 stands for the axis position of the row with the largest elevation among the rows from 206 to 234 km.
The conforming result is 220.0 km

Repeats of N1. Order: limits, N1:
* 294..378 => 376.0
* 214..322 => 316.0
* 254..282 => 272.0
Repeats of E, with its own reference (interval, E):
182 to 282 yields 252.0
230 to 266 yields 252.0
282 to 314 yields 296.0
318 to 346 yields 320.0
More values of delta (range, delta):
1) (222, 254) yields 252.0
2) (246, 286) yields 264.0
